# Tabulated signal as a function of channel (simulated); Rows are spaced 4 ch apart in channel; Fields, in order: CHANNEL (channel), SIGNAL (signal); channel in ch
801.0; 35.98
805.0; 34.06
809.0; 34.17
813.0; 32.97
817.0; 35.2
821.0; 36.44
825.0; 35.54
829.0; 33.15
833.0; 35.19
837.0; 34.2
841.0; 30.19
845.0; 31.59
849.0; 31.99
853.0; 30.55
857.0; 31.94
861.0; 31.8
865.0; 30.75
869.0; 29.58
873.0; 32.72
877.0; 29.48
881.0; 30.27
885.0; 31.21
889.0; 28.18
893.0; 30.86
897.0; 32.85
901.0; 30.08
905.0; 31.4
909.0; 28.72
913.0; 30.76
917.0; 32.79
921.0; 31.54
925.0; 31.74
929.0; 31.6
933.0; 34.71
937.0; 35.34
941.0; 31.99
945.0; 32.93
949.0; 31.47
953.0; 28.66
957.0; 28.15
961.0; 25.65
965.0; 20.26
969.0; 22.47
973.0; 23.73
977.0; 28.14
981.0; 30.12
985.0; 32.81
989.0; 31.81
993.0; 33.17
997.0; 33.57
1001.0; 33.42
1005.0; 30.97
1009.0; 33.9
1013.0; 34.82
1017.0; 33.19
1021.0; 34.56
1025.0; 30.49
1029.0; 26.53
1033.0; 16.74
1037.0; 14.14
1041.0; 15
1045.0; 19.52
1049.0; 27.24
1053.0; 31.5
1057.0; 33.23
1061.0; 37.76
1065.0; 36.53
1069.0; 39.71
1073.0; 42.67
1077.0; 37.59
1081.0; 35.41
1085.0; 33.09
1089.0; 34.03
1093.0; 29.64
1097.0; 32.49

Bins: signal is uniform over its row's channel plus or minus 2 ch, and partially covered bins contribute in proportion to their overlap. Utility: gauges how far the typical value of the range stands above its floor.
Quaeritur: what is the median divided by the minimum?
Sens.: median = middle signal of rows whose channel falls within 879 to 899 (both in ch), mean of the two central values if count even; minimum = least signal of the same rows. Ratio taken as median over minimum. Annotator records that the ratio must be 1.095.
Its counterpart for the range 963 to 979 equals 1.140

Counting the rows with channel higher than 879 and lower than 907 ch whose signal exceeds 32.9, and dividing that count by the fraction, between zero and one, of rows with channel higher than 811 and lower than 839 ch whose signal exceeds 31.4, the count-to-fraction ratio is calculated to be 0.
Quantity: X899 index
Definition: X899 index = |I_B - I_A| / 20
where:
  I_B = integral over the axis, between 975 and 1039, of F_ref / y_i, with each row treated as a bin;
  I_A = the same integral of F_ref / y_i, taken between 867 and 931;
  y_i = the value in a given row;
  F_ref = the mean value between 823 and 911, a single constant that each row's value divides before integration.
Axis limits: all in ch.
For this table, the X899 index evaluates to 0.32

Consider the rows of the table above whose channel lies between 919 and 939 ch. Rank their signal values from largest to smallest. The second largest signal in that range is 34.71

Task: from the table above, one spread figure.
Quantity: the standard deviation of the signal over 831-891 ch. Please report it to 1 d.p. 1.8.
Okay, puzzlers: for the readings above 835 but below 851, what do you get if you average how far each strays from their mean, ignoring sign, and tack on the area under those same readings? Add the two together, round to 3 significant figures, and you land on 513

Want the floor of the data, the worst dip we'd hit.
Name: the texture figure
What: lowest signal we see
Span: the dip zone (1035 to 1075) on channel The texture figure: 14.14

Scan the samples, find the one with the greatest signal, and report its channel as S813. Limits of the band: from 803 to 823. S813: 821.0 ch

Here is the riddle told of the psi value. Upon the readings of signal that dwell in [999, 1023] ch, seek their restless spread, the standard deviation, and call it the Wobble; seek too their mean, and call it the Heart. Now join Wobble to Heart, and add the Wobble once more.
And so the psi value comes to 36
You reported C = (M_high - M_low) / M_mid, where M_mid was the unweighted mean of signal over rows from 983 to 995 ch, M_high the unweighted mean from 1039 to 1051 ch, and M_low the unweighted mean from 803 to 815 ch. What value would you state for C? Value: -0.40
